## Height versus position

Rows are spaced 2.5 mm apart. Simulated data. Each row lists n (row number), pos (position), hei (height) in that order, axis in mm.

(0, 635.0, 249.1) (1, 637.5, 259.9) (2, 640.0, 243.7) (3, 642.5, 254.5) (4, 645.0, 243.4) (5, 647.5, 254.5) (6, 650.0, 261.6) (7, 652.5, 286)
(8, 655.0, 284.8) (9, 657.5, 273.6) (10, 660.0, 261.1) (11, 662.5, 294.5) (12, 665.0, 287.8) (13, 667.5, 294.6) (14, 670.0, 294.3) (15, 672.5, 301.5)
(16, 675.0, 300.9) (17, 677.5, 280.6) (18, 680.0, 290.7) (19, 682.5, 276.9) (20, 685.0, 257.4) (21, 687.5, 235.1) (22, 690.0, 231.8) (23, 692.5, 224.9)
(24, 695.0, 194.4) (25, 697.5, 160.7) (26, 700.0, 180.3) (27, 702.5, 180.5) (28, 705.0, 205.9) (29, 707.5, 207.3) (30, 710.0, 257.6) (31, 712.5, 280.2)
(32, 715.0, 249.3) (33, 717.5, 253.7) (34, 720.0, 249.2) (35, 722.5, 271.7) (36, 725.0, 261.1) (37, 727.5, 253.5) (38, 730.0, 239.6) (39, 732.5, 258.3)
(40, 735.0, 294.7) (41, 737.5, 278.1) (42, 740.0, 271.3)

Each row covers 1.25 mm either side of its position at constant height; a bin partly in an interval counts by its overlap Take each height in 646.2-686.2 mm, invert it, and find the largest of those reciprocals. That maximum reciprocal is 0.0039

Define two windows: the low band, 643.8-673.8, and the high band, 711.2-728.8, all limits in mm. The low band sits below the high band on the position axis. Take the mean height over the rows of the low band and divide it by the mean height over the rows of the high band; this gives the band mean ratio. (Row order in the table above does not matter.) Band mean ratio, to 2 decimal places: 1.07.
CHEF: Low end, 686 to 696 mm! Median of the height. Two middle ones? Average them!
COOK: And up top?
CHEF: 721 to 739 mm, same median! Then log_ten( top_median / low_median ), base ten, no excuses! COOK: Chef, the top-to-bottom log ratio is 0.058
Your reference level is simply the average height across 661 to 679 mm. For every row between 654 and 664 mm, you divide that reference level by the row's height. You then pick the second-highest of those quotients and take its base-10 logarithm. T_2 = 0.030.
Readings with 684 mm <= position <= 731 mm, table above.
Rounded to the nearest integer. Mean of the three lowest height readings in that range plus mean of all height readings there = 405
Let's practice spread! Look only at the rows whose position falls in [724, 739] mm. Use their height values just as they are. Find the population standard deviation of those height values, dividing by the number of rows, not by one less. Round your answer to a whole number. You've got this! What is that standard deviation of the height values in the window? 18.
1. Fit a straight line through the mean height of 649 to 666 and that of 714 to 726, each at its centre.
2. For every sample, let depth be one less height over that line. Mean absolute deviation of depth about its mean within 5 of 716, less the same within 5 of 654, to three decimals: 0.008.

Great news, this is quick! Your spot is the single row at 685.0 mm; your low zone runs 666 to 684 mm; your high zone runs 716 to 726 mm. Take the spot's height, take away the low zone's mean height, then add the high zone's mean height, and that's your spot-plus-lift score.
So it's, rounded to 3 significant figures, 225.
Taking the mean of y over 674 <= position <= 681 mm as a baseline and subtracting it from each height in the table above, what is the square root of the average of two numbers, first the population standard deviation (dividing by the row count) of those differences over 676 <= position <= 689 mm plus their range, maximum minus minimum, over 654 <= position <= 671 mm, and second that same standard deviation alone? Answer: 6.0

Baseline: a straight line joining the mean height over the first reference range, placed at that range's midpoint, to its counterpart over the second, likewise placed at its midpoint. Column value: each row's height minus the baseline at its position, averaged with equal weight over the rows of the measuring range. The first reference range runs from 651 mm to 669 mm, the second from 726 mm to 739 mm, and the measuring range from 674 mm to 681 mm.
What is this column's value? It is 12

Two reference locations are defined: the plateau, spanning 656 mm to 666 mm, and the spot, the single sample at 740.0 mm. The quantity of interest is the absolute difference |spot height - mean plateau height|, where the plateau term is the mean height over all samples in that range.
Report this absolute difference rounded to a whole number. 8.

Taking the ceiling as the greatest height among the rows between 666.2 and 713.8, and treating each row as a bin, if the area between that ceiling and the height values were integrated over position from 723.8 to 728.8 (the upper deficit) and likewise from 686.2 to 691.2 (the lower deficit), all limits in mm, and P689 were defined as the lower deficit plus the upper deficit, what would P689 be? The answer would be 561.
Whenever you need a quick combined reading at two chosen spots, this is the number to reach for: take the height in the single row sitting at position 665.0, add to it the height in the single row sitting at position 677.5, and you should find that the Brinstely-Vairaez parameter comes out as 568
